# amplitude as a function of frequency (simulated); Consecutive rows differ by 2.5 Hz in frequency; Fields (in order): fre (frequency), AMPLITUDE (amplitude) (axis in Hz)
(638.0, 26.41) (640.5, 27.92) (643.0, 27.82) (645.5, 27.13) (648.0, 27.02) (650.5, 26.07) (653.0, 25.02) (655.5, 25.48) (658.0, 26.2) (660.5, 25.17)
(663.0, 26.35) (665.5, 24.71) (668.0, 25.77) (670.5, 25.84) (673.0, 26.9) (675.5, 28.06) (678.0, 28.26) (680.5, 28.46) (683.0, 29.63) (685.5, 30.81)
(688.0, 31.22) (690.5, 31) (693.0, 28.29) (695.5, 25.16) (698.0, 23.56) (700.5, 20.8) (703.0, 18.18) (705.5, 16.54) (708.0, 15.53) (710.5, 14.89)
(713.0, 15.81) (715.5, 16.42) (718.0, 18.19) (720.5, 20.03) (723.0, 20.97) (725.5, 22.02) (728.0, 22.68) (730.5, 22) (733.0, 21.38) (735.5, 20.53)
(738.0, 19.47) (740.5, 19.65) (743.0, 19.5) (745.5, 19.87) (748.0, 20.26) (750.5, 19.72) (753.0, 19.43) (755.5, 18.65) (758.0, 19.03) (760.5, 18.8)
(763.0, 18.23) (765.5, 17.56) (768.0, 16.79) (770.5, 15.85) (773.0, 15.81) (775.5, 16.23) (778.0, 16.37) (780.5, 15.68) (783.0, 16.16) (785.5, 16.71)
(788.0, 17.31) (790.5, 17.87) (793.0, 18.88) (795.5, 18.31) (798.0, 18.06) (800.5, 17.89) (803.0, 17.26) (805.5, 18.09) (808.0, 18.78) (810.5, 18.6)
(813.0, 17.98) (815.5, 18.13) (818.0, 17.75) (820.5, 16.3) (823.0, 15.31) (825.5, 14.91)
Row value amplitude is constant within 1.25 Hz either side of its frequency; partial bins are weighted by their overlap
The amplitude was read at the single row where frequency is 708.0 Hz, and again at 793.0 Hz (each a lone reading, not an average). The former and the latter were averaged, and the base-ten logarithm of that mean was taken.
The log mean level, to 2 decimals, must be 1.24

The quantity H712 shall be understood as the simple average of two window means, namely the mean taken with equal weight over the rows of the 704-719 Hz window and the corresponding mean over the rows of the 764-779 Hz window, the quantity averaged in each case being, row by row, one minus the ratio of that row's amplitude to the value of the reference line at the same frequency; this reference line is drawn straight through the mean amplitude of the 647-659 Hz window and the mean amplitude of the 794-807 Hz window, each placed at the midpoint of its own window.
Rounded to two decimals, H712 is 0.22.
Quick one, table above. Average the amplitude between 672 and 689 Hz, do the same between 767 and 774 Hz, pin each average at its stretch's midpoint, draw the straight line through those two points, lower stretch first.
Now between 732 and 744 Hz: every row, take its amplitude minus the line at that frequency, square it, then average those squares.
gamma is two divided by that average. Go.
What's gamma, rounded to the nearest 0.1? 3.1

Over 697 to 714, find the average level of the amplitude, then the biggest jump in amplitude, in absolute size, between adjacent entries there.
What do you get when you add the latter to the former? 21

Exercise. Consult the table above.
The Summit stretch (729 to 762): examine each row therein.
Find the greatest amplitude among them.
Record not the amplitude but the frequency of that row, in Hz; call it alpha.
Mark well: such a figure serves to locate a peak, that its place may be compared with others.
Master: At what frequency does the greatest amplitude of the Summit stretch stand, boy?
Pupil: 730.5 Hz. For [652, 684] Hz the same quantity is 683.0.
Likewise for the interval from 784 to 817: 793.0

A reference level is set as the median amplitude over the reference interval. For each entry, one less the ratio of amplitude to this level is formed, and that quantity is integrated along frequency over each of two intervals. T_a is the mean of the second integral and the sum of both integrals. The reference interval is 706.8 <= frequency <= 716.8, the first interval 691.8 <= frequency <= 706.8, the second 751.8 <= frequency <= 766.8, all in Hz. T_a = -5.9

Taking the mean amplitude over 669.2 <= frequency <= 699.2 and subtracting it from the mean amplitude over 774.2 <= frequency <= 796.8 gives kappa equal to -11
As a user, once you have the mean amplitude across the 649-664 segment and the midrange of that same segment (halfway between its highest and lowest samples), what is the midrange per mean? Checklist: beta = 1.00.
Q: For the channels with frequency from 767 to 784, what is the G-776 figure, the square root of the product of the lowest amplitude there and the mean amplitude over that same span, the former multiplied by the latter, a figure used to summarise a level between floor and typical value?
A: 15.9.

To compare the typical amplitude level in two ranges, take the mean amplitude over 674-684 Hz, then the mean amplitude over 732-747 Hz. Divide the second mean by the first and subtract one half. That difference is 0.20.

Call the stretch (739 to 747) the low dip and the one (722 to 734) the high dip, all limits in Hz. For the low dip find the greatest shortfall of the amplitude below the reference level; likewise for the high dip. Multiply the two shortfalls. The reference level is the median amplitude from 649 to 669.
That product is 29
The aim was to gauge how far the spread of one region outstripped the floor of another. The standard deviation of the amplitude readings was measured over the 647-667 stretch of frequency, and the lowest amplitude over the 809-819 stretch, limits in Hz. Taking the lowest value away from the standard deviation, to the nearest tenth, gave -17.0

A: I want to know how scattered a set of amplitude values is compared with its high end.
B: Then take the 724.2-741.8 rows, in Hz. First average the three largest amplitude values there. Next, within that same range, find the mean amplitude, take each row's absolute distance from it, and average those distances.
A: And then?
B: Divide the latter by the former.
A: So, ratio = 0.047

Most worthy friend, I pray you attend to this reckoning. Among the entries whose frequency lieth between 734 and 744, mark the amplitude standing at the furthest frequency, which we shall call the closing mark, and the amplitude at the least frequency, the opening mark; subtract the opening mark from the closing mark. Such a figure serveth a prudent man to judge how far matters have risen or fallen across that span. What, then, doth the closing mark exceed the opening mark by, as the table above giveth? -1.0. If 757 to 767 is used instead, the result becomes -1.5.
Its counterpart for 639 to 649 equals -0.9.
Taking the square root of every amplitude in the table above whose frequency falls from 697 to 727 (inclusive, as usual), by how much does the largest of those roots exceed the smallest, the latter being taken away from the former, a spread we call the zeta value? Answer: 1.00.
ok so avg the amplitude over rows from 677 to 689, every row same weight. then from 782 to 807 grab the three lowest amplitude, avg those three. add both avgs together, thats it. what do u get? 46.4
